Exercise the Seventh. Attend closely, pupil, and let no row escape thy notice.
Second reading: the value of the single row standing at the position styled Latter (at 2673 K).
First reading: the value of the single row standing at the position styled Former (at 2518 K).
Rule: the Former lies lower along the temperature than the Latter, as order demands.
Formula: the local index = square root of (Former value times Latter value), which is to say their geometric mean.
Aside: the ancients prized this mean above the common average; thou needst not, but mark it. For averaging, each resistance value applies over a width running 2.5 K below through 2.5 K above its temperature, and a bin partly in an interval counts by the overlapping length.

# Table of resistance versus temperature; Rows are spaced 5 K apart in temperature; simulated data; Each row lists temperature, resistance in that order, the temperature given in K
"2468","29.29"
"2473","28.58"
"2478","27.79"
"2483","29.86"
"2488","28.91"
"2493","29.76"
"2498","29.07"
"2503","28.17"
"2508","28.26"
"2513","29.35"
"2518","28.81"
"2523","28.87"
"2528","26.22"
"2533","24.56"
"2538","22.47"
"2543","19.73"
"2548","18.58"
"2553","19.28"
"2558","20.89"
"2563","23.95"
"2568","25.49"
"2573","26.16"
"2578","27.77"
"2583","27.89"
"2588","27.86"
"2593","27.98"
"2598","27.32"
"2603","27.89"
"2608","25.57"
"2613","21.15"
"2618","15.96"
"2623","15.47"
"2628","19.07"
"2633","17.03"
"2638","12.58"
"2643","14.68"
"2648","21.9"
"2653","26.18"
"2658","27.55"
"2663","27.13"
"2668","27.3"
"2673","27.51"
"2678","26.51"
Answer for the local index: 28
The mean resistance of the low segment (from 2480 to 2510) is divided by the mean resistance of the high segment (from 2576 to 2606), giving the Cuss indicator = 1.0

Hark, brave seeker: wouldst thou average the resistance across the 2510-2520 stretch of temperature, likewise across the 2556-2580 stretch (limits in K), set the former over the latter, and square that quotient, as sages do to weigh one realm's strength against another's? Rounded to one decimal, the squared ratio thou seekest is 1.4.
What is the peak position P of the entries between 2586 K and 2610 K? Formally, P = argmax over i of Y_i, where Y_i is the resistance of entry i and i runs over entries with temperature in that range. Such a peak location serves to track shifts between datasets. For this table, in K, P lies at 2593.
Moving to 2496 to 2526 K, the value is 2513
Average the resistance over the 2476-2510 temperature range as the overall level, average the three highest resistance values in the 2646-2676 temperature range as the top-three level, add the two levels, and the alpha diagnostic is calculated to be 56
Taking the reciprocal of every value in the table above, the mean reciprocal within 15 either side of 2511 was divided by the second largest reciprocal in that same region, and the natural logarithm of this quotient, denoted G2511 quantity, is -0.02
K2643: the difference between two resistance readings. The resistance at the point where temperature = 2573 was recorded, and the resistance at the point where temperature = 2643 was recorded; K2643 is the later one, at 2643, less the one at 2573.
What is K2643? -11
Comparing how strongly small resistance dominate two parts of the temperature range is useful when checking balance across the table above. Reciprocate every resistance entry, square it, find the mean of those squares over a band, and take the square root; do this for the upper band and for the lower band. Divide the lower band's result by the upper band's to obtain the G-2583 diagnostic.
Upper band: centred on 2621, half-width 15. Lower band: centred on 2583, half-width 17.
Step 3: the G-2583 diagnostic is 0.67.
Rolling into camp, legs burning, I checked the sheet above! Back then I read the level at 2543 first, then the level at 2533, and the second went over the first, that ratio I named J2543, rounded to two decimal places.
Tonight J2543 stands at 1.24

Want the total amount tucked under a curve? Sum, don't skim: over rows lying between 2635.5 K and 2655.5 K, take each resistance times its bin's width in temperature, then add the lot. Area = 377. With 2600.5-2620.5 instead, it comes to 453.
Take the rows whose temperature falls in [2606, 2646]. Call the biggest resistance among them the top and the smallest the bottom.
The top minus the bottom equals 13.0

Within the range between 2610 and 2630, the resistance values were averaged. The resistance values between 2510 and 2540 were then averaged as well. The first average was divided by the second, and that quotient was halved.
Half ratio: 0.34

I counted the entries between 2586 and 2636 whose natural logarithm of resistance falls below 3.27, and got 6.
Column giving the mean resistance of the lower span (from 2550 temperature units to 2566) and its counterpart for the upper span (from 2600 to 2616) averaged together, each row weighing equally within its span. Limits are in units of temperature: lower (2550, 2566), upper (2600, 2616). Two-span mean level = 23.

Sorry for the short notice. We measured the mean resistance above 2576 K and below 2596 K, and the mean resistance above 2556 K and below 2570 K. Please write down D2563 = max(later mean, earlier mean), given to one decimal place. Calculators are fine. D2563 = 27.9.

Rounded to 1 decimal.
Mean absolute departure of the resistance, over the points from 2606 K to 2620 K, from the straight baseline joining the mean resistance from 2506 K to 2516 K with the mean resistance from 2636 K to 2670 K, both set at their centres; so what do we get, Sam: 4.1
